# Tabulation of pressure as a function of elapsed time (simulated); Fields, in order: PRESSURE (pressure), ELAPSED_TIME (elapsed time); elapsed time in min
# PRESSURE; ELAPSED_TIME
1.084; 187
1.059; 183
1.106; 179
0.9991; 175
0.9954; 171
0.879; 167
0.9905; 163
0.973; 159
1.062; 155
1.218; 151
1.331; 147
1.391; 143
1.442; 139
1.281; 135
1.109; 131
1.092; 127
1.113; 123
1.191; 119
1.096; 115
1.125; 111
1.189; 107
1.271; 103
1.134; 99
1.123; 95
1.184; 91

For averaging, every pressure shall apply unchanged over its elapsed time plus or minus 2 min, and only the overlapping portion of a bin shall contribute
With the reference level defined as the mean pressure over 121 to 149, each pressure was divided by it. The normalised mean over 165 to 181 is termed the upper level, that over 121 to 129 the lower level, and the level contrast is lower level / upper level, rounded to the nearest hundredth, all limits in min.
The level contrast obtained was 1.11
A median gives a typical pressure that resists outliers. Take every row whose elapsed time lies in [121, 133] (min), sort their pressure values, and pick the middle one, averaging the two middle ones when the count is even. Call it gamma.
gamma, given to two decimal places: 1.11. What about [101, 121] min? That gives 1.19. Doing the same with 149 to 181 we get 1.00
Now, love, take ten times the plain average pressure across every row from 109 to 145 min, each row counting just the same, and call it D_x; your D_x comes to 12.0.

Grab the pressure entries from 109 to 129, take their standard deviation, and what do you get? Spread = 0.04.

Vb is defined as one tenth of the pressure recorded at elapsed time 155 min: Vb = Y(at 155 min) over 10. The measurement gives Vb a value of 0.106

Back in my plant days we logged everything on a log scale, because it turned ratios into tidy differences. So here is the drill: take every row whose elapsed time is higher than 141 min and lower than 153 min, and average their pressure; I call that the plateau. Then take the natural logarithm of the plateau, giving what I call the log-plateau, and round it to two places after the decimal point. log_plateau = 0.27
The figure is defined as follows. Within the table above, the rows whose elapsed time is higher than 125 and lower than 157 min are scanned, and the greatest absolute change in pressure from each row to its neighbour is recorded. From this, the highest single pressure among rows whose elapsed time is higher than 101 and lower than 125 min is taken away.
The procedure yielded -1.10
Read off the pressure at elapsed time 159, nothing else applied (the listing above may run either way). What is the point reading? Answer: 0.973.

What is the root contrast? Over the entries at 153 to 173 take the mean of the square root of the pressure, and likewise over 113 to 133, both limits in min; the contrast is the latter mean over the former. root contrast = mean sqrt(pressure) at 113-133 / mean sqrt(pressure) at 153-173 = 1.07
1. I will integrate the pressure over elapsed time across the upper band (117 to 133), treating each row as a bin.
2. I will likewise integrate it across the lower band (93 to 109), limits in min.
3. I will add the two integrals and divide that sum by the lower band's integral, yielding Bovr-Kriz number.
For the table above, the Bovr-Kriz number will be 1.96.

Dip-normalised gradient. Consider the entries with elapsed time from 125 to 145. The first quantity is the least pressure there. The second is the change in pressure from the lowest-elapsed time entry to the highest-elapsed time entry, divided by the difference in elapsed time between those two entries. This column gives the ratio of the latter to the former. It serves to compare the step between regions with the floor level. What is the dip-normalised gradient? 0.017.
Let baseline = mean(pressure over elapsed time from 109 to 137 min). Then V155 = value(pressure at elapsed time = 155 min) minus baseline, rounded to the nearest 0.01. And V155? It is -0.08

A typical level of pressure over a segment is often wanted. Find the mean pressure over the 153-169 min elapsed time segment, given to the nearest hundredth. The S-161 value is 0.98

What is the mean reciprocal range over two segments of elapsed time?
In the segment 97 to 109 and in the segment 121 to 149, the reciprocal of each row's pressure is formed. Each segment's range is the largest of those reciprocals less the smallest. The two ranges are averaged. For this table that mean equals 0.16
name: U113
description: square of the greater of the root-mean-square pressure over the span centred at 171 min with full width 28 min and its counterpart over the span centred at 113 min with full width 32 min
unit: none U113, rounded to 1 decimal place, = 1.3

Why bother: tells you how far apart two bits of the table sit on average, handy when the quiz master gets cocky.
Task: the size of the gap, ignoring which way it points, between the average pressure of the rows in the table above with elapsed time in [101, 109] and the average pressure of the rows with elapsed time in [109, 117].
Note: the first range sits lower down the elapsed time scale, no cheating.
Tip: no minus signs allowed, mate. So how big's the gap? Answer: 0.12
